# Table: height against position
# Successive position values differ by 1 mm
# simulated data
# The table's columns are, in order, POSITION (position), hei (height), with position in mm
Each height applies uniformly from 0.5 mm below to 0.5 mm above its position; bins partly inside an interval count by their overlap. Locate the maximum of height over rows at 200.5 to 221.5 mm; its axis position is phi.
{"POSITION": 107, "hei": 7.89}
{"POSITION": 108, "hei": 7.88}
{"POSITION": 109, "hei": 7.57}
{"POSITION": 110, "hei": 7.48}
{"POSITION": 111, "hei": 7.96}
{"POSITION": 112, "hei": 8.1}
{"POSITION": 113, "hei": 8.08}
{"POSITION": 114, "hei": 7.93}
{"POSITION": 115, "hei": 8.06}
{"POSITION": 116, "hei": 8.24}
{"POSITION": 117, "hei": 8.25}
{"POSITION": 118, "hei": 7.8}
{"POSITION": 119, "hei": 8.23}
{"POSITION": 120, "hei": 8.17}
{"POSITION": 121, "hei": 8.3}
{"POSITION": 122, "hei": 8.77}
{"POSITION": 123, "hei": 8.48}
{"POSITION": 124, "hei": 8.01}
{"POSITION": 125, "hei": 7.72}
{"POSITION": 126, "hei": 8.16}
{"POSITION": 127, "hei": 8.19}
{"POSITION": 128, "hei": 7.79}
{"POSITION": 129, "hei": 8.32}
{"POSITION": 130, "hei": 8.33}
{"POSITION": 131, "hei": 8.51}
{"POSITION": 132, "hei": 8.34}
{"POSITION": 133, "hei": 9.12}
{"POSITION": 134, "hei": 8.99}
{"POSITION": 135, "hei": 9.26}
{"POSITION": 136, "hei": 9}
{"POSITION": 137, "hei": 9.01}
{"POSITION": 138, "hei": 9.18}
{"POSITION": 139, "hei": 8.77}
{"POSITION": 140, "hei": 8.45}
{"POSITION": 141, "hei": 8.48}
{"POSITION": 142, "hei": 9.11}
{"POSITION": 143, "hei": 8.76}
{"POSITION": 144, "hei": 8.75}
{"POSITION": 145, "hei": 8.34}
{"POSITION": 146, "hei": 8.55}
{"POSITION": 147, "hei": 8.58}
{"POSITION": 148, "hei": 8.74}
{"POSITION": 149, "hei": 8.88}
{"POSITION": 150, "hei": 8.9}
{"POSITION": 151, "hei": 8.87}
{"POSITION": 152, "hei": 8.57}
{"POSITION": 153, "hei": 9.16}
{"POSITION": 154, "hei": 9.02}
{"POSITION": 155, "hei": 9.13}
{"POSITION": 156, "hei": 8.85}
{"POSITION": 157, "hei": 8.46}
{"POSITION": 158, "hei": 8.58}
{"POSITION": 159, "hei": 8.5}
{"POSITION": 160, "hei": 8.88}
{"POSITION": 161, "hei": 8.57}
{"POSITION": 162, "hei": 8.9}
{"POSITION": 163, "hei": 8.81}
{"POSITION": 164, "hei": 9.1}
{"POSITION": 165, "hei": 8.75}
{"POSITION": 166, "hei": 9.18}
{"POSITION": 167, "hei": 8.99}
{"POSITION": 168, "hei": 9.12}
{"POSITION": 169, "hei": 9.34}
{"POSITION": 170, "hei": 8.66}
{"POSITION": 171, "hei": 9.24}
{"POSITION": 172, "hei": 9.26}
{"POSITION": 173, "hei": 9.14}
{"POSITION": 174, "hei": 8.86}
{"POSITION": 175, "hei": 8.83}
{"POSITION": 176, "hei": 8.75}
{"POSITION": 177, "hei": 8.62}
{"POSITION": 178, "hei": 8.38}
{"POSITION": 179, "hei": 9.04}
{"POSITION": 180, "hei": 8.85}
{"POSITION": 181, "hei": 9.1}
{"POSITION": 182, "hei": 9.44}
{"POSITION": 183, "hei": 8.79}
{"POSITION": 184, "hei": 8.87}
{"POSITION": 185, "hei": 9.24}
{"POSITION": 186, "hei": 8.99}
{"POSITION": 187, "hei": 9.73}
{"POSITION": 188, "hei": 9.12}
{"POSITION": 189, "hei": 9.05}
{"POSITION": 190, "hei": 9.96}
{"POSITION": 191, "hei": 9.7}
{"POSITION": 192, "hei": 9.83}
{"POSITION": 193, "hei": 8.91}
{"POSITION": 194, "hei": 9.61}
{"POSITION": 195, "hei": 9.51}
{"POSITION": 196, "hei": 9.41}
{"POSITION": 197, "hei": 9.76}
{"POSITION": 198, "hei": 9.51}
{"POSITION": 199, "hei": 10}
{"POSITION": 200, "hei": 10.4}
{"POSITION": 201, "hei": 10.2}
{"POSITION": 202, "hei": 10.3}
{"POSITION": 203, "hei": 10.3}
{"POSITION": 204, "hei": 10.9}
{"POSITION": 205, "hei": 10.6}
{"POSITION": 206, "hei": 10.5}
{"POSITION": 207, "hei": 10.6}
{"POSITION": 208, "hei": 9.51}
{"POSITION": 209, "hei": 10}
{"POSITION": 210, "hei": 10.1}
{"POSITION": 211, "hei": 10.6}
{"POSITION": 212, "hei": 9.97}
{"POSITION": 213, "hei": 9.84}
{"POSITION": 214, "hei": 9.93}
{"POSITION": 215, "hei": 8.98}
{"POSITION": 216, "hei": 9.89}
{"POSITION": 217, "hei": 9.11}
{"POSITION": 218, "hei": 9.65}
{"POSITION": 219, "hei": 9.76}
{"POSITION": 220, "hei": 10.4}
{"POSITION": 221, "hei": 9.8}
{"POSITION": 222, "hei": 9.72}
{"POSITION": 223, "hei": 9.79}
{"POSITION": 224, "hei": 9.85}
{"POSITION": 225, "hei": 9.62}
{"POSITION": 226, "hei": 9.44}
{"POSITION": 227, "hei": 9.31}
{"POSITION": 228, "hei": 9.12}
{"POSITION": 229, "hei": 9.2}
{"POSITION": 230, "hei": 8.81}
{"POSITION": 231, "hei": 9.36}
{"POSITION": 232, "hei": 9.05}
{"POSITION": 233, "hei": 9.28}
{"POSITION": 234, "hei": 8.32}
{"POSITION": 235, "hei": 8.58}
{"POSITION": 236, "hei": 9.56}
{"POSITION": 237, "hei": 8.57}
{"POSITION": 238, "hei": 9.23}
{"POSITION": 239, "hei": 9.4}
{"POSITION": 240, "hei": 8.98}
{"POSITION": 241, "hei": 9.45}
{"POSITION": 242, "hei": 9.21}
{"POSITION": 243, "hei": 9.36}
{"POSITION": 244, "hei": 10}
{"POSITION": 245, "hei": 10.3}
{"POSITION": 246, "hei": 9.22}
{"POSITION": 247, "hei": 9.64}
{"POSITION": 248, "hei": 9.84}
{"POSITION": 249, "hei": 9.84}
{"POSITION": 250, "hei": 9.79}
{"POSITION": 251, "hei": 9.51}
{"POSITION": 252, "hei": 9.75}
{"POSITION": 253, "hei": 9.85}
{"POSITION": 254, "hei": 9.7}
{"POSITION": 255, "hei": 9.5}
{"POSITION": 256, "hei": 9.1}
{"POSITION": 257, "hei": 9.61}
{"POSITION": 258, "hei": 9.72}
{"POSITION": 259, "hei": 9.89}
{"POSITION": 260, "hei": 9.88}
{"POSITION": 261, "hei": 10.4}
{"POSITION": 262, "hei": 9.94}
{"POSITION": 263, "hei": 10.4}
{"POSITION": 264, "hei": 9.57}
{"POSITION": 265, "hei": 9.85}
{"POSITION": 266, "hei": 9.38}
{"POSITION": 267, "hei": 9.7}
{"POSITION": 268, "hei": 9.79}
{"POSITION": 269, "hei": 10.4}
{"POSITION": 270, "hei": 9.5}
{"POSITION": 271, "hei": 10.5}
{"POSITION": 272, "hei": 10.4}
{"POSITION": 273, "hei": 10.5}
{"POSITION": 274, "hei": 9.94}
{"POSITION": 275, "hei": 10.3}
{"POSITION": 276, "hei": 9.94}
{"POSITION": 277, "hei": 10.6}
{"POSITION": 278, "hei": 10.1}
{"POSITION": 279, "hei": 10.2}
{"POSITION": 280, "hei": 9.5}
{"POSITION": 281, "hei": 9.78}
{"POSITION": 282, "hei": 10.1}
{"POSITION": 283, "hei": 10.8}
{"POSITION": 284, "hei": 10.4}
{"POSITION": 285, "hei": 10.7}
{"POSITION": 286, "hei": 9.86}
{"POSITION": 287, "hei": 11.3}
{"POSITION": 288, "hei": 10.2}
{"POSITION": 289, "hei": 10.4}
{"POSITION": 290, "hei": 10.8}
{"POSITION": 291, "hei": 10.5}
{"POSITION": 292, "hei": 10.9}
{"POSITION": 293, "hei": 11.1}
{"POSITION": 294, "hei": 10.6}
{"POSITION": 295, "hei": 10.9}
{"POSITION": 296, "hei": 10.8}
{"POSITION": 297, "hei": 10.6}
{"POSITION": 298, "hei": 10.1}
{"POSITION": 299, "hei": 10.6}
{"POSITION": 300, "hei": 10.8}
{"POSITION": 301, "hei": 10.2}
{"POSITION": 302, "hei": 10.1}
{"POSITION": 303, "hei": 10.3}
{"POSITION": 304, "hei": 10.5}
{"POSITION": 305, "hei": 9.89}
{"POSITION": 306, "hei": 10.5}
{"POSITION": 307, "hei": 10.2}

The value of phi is 204 mm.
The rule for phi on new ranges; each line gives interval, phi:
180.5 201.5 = 200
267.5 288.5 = 287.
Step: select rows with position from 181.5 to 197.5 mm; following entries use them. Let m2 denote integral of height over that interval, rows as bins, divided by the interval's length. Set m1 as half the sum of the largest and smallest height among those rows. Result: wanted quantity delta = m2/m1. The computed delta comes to 1.00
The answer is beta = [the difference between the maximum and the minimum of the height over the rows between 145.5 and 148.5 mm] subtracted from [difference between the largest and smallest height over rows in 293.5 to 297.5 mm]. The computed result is 0.110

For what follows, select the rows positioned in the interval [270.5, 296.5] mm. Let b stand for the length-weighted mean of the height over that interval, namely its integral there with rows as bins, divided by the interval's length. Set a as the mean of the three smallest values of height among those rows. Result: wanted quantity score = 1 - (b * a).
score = -100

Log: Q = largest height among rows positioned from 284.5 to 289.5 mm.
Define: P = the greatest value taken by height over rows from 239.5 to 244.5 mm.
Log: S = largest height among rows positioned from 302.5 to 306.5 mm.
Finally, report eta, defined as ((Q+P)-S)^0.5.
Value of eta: 3.29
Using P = 10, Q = 11.3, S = 10.5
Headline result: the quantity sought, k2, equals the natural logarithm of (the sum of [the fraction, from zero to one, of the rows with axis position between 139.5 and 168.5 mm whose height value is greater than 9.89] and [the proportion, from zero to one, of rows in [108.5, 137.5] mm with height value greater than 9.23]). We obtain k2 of -3.37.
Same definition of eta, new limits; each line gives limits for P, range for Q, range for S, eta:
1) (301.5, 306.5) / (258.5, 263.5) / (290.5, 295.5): 3.13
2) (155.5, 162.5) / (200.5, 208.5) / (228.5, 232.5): 3.23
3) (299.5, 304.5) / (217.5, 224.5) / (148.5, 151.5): 3.51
